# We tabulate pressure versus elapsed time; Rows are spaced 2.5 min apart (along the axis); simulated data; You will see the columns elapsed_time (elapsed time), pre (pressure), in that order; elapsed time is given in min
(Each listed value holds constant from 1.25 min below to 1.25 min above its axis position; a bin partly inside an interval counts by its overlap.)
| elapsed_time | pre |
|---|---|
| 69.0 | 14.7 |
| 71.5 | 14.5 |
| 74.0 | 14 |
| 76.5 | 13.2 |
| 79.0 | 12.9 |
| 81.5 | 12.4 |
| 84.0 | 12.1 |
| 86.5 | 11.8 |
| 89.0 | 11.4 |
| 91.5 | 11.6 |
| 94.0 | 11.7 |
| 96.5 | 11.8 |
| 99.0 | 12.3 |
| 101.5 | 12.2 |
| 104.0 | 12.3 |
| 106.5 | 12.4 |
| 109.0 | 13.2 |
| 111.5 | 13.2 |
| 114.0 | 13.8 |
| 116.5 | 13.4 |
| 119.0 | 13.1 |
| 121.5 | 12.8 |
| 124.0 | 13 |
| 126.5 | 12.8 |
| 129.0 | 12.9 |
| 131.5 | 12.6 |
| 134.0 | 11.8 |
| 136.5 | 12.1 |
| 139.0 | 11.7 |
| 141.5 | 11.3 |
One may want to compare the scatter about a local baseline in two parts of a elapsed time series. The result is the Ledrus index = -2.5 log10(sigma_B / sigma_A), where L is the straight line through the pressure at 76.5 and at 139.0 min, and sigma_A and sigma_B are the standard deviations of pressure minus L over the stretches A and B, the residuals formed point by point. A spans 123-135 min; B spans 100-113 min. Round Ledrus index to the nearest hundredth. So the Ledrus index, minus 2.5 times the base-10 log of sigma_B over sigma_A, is -0.41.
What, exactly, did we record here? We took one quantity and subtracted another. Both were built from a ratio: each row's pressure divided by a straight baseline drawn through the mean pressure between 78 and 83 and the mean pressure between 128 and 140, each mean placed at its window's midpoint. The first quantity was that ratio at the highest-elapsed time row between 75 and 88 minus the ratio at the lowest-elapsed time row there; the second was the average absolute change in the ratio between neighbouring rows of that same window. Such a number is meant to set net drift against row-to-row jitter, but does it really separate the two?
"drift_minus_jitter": -0.13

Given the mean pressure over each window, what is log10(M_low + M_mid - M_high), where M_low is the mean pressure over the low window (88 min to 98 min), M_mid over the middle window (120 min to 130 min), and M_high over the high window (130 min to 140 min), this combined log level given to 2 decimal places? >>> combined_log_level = 1.10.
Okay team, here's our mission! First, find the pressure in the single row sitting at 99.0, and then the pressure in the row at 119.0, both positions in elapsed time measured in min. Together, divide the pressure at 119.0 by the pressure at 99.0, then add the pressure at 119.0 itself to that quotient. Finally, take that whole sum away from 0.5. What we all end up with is -13.7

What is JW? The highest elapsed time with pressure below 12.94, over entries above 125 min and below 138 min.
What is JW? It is 136.5 min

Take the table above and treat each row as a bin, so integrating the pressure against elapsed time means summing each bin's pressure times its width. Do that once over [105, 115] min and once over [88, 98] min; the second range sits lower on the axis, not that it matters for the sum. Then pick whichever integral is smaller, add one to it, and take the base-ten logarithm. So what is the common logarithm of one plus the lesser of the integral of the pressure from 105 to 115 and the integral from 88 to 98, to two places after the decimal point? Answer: 2.07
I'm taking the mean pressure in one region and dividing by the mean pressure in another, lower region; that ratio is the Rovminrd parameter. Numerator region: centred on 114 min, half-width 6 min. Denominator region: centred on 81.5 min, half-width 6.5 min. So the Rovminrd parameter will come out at 1.07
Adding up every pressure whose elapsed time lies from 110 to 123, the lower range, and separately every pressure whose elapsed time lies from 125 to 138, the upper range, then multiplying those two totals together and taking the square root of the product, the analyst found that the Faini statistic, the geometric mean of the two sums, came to 64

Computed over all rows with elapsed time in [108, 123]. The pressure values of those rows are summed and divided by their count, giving 13.2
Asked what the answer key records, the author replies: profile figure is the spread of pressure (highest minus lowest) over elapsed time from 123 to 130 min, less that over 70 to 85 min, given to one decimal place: -2.2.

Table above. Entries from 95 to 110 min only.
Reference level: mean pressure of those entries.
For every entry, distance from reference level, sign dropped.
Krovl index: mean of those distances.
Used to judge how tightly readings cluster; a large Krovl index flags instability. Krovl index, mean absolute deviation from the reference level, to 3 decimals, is 0.289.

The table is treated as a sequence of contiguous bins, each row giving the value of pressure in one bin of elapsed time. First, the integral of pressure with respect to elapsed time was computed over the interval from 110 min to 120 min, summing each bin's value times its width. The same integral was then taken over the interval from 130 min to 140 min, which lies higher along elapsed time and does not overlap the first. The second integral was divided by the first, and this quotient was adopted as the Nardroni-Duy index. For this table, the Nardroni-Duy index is 0.90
